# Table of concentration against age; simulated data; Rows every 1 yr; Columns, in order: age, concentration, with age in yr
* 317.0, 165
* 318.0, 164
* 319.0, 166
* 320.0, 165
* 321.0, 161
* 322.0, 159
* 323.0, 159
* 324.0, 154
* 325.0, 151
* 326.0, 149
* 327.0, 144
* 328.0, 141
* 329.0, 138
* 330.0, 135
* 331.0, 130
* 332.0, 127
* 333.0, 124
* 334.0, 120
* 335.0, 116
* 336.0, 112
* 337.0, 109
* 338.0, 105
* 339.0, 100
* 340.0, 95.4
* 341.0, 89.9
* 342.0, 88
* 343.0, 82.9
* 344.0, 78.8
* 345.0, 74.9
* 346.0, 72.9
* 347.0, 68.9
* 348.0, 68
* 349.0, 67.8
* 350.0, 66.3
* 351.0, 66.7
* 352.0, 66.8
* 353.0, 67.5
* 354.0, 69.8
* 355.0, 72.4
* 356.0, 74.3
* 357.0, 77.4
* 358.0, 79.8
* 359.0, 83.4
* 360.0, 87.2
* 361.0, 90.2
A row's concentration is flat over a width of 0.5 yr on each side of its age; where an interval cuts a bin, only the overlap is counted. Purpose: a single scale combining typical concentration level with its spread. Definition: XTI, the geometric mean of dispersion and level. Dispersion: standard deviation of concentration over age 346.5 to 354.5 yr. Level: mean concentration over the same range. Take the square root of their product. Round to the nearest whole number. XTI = 9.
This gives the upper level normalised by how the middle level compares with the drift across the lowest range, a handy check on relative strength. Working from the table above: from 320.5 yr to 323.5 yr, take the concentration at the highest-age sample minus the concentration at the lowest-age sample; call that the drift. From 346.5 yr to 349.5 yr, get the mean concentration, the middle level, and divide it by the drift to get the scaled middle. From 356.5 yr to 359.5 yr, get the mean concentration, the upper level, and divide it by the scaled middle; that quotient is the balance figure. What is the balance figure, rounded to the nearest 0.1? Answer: -2.4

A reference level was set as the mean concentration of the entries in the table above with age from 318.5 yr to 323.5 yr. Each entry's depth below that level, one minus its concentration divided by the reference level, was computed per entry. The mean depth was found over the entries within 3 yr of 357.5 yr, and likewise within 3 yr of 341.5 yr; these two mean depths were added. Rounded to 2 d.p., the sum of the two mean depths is 0.96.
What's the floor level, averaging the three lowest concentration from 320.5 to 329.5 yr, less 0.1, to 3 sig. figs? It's 141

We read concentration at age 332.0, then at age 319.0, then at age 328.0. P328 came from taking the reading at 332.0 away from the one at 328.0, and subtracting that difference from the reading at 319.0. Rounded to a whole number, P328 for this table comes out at 152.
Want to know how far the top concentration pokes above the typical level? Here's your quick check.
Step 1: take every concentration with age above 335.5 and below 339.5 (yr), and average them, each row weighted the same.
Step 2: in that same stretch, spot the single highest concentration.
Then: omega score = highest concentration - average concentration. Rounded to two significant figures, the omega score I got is 5.5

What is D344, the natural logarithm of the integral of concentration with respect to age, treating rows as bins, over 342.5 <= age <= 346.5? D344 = 5.7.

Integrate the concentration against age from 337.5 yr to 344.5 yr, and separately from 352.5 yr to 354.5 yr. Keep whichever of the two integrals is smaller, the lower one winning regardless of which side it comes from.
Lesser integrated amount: 137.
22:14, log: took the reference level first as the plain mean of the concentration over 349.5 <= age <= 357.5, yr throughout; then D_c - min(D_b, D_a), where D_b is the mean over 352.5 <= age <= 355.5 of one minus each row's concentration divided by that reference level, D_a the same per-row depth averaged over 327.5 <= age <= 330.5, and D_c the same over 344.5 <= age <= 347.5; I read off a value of 0.9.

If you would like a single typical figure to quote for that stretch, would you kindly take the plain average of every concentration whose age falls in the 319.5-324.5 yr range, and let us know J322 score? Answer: 160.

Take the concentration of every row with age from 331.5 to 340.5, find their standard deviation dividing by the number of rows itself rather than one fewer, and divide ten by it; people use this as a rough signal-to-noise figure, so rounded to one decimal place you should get 1.0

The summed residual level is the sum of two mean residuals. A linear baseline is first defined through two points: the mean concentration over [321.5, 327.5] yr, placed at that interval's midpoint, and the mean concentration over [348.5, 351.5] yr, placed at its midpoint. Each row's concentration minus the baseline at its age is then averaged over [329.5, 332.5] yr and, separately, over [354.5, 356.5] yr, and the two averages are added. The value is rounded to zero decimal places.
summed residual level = 25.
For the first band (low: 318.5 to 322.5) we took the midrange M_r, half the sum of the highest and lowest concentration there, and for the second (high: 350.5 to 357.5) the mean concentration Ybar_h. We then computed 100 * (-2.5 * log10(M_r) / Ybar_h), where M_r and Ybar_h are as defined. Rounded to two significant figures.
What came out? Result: -7.8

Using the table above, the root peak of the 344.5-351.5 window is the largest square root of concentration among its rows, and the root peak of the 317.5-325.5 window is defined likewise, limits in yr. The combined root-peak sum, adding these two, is 21.5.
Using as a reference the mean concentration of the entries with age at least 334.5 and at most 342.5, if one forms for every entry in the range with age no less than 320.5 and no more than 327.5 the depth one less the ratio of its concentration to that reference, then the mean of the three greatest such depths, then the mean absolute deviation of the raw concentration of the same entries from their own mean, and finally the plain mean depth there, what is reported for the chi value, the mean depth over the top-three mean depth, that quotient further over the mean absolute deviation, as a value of 0.225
